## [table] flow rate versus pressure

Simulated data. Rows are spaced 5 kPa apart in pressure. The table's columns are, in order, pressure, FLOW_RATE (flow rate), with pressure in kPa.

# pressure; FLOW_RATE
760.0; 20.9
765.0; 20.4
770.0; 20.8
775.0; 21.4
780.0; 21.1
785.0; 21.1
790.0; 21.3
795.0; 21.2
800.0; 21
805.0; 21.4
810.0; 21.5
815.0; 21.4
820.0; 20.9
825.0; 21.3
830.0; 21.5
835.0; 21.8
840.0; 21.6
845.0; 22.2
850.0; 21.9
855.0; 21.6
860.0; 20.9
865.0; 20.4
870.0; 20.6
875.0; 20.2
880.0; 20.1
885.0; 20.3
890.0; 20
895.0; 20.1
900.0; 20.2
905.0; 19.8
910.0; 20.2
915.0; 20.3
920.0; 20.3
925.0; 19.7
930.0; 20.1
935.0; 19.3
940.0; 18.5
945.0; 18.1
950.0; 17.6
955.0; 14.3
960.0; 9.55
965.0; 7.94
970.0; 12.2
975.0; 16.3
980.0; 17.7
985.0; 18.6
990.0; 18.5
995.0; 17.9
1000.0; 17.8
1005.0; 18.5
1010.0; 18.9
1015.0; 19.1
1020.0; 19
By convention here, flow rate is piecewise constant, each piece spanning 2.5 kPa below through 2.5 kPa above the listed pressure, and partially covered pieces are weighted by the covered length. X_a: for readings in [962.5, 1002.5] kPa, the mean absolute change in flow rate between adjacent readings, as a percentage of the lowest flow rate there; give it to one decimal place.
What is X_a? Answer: 20.6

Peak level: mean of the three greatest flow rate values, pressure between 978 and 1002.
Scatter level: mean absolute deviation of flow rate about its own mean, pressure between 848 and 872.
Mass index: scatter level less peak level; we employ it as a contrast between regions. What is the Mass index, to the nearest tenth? -17.8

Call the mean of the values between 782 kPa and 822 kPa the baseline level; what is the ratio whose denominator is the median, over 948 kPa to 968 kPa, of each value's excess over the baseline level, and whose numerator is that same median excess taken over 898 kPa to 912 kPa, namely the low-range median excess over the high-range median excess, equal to 0.11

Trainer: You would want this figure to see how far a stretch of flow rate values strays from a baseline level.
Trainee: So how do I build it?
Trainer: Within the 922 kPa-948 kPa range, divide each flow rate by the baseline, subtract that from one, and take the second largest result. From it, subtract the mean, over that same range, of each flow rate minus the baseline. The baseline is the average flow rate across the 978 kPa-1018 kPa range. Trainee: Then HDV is -1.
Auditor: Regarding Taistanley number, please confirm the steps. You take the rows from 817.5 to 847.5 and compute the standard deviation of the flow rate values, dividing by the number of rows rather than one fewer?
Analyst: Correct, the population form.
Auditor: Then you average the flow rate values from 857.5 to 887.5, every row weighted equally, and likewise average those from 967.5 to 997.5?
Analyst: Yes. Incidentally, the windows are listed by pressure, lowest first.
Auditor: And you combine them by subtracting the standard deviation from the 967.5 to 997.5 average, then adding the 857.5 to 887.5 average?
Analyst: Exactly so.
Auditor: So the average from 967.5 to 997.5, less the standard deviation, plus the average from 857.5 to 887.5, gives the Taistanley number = 37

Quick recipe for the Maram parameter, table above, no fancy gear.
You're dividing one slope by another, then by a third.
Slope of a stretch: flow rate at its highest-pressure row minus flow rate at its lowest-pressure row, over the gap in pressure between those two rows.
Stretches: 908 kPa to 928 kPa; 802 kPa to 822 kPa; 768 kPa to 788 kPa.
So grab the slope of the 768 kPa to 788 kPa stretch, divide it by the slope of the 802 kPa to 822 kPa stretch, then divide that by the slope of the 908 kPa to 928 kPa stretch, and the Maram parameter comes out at 18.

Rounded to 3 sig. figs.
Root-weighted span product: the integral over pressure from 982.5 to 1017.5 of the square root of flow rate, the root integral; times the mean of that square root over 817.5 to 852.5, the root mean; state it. 699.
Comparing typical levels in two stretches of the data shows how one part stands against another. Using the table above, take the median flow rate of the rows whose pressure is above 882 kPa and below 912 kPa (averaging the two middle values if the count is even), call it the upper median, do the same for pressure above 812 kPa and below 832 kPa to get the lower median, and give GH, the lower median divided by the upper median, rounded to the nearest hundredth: 1.06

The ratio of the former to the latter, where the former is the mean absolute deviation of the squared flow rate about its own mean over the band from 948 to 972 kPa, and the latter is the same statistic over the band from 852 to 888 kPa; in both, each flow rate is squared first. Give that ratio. 4.7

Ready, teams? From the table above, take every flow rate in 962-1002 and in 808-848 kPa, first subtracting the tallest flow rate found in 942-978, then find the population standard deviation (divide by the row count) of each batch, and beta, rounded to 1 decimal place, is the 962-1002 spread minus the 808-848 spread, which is 3.2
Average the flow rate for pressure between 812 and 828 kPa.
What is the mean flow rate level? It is 21.2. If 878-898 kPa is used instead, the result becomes 20.1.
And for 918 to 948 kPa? 19.3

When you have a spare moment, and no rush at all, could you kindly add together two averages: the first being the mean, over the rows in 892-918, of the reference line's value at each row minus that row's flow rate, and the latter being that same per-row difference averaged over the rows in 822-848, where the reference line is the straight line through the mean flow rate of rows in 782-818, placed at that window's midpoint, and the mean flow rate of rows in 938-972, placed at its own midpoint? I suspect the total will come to -5.8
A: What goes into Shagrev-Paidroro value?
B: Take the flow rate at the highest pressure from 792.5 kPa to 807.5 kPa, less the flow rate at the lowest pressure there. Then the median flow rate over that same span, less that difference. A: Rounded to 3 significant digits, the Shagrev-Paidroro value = 21.0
